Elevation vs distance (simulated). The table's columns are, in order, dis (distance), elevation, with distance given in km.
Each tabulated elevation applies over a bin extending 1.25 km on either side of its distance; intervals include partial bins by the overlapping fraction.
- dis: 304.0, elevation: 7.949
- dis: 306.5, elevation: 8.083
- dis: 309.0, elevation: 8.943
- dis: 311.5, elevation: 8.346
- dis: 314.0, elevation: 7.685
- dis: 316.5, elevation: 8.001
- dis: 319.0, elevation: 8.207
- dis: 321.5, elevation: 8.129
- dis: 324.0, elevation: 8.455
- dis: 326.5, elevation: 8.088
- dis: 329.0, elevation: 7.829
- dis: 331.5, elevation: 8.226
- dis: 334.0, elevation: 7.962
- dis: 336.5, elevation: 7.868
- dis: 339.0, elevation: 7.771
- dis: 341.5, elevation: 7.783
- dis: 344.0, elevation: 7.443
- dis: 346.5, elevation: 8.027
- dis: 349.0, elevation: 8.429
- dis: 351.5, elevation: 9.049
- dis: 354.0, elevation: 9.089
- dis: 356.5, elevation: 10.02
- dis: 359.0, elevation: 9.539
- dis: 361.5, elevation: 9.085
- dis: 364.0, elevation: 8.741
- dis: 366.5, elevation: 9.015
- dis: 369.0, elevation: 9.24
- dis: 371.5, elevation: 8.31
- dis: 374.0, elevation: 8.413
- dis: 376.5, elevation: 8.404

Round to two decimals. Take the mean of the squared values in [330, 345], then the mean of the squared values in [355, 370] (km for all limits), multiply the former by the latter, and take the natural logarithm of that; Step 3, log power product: 8.58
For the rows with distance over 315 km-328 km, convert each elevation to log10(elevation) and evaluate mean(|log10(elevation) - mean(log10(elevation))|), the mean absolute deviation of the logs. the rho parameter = 0.0065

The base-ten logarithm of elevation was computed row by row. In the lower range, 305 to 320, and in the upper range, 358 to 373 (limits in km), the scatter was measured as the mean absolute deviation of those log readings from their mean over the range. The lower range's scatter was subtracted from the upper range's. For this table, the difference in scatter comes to 0.000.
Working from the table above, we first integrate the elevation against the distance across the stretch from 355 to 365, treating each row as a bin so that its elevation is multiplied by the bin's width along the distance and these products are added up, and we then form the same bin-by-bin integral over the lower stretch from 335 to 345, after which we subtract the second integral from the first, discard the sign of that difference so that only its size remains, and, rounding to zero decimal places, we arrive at 16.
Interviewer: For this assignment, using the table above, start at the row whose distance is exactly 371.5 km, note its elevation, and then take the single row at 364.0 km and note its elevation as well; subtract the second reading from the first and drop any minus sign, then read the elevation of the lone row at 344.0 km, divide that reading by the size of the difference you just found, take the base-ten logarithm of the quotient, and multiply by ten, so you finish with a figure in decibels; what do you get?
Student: 12.4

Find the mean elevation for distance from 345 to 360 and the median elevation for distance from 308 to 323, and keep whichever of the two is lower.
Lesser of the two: 8.17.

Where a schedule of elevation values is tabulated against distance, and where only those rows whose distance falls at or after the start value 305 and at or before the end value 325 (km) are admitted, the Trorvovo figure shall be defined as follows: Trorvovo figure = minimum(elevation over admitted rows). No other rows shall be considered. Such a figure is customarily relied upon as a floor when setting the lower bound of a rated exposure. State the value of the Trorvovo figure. 7.685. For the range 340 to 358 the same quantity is 7.443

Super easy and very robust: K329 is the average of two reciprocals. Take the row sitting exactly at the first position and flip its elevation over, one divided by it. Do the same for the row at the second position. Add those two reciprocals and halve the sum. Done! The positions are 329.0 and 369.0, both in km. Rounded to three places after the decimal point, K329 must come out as 0.118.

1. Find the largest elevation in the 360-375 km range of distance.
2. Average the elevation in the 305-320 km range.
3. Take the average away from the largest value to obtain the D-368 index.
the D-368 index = 1.0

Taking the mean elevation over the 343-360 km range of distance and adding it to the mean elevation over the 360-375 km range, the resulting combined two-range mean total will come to 17.6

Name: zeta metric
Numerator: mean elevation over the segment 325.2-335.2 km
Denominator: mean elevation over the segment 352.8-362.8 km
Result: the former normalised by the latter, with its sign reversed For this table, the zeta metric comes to -0.85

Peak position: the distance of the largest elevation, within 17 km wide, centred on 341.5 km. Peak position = 349.0 km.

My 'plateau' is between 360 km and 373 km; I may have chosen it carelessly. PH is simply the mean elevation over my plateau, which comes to 8.88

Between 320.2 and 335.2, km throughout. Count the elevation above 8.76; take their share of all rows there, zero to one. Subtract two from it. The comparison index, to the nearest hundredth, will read -2.00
